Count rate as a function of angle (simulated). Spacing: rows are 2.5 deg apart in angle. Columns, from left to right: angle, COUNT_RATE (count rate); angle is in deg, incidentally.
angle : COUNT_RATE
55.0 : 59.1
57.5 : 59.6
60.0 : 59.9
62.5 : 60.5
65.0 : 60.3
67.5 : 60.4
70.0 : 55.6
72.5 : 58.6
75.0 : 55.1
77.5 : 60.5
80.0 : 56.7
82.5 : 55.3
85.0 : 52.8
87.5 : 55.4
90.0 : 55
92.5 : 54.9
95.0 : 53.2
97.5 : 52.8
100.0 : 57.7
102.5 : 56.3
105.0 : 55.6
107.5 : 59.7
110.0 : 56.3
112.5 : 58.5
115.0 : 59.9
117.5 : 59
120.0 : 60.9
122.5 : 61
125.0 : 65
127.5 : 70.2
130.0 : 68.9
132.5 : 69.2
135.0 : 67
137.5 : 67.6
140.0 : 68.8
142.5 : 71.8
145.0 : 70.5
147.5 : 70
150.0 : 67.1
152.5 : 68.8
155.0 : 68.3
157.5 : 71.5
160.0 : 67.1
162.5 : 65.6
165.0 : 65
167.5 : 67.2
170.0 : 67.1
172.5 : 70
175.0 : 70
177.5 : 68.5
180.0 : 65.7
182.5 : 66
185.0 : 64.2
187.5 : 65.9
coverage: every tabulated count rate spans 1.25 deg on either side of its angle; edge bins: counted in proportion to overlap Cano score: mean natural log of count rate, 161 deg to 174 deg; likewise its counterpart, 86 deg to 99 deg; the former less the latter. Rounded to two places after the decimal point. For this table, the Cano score 0.21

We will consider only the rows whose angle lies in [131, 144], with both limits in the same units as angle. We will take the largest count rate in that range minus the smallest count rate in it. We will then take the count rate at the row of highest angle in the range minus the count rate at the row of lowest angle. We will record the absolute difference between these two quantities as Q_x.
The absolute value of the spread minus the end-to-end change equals 2.2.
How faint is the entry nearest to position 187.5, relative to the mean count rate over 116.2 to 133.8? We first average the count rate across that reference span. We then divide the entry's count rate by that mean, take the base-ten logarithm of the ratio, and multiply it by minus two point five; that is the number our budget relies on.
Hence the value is -0.02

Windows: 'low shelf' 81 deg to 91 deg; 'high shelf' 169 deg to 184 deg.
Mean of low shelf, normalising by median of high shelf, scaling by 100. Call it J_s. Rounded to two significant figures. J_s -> 81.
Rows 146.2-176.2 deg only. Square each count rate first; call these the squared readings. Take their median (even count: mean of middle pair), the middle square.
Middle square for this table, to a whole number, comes 4590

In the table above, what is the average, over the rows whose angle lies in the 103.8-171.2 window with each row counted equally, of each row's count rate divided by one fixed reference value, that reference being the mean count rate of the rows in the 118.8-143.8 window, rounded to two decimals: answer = 0.98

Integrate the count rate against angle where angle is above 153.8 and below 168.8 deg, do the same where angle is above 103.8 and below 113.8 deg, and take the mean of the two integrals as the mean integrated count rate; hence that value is 794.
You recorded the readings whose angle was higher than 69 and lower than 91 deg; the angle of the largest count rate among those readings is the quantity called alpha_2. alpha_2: 77.5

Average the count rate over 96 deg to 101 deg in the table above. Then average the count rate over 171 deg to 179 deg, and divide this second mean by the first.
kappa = 1.26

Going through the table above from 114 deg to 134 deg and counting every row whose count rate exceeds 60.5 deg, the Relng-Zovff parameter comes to 6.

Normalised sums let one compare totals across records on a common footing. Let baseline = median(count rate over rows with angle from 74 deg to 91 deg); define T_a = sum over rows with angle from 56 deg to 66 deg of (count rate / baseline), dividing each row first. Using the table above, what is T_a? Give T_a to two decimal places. 4.35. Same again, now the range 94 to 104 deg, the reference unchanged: 3.98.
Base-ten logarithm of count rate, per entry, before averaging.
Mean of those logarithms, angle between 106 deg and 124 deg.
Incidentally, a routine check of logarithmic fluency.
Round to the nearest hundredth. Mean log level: 1.77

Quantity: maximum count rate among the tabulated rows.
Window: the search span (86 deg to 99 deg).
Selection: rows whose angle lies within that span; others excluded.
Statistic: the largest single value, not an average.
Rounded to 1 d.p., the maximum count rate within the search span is 55.4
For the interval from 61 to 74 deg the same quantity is 60.5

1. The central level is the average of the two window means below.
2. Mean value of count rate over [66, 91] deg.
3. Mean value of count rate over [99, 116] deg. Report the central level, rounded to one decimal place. 57.1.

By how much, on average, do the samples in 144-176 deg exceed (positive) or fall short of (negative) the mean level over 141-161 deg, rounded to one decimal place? -1.1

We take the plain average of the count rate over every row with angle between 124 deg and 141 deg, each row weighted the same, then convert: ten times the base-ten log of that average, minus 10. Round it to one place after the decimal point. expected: 8.3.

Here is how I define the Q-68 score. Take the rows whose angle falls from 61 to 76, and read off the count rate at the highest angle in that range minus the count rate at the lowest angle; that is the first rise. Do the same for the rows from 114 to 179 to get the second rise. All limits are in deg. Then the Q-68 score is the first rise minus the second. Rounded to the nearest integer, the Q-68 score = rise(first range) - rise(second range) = -14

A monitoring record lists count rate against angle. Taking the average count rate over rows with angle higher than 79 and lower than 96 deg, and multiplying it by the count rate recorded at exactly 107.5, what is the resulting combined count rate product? 3269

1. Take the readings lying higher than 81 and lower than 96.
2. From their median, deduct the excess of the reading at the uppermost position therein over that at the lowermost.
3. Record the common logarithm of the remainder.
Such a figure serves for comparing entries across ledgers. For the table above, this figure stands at 1.76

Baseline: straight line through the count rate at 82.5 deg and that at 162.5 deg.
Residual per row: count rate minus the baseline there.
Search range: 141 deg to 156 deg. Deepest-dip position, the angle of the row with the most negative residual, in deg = 150.0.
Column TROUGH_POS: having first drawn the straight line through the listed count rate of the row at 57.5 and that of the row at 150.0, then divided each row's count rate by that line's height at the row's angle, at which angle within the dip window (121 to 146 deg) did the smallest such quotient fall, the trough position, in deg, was 122.5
